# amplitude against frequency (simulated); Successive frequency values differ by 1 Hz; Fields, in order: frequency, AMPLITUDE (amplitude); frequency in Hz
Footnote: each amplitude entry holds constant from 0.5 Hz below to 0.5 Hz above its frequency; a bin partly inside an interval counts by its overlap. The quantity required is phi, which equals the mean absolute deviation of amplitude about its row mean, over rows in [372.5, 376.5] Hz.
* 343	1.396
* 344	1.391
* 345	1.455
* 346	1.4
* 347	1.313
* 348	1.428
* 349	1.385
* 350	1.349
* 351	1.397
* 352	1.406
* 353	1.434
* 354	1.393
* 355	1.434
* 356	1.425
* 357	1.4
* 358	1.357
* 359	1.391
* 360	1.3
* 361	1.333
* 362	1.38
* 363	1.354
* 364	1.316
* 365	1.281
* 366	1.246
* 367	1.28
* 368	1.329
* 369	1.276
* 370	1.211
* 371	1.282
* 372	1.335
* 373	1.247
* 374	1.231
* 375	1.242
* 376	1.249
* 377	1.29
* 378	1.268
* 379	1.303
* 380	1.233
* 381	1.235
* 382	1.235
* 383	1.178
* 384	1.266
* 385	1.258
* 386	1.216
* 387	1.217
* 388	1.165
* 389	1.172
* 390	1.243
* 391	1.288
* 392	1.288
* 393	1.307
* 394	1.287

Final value 0.006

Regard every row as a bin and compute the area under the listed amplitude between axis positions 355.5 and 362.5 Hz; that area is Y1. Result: 9.59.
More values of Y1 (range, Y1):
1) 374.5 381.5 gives 8.82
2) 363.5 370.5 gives 8.94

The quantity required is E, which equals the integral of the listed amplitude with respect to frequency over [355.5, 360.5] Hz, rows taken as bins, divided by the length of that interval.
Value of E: 1.37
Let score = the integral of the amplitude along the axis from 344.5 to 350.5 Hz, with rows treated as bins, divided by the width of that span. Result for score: 1.39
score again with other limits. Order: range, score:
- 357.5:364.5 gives 1.35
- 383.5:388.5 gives 1.22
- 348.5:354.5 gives 1.39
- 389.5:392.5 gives 1.27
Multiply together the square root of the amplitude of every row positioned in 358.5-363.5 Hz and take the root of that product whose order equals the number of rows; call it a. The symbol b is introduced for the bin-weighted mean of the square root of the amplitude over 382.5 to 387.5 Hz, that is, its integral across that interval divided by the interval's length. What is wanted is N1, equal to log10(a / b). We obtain 0.021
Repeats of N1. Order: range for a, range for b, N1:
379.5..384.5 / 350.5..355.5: -0.030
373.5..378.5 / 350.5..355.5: -0.026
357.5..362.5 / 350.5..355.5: -0.010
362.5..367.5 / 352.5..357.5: -0.020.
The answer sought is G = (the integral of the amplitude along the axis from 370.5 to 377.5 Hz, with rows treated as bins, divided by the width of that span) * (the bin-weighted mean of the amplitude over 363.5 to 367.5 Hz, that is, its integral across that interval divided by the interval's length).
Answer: 1.62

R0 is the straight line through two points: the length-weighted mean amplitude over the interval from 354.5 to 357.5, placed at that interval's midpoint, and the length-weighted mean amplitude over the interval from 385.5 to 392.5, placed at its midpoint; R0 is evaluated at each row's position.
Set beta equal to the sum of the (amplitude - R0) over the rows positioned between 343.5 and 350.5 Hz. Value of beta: -0.6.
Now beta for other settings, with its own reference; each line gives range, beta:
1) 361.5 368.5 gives -0.4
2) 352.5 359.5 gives -0.1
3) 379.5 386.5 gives -0.2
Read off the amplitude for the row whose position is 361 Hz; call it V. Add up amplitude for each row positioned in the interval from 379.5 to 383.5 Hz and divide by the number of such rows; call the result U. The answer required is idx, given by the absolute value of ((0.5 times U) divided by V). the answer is 0.458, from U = 1.22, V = 1.333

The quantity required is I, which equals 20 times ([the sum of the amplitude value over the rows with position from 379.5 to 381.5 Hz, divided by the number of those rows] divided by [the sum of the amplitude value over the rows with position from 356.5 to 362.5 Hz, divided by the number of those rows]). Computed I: 18.1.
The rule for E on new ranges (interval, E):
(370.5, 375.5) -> 1.27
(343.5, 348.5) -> 1.40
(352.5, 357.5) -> 1.42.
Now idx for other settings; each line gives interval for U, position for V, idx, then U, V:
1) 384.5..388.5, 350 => 0.450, 1.21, 1.349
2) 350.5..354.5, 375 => 0.567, 1.41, 1.242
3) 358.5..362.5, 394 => 0.525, 1.35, 1.287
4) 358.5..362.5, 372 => 0.506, 1.35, 1.335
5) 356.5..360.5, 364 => 0.517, 1.36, 1.316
